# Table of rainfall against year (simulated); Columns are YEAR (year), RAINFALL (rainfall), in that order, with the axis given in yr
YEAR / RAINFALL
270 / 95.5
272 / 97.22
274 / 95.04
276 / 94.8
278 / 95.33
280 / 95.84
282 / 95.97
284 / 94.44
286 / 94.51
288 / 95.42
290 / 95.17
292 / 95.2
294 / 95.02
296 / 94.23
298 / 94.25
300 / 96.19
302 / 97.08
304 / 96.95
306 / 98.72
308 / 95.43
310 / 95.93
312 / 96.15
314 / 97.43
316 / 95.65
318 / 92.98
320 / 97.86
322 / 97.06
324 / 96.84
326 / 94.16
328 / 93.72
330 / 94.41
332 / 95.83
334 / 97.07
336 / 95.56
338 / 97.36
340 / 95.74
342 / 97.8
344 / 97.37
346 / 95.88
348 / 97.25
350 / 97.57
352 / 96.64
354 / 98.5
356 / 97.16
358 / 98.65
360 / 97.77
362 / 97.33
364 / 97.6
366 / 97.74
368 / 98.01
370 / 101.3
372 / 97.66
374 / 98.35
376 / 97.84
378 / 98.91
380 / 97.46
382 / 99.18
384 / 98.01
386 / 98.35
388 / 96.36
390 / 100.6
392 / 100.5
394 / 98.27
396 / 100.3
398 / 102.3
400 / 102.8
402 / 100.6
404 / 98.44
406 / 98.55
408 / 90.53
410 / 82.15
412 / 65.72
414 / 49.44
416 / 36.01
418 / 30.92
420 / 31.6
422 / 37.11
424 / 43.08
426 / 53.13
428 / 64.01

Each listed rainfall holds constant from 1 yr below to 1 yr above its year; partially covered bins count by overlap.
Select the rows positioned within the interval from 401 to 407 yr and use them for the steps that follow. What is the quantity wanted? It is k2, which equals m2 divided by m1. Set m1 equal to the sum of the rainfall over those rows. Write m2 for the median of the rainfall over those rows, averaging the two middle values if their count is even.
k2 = 0.331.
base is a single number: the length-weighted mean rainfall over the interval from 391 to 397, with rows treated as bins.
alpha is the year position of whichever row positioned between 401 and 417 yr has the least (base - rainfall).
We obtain 402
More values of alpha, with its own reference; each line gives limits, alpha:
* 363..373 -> 370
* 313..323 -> 320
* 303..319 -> 306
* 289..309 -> 306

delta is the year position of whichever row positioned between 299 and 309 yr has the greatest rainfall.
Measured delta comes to 306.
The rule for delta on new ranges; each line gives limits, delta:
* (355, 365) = 358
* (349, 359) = 358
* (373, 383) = 382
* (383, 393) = 390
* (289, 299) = 292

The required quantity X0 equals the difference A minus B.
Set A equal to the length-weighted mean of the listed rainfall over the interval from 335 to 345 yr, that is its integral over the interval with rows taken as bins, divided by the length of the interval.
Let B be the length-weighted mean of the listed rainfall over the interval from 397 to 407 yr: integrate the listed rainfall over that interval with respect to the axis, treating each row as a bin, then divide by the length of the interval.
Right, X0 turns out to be -3.8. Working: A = 96.8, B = 101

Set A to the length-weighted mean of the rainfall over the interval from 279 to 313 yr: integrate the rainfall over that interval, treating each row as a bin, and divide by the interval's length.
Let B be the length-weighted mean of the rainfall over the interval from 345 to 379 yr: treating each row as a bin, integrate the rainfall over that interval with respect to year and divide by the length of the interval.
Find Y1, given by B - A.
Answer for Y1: 2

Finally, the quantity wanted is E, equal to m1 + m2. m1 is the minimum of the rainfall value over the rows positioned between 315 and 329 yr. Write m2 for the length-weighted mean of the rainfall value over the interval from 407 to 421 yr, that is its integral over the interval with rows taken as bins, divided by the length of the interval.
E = 148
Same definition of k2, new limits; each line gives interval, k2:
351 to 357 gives 0.332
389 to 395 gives 0.336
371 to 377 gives 0.333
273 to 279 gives 0.333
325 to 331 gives 0.334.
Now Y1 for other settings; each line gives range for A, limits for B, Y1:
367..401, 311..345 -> -3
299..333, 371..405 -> 3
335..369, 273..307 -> -2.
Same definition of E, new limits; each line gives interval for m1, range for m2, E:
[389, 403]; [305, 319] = 194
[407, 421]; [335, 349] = 128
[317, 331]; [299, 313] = 190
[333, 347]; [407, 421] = 151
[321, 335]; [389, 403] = 194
